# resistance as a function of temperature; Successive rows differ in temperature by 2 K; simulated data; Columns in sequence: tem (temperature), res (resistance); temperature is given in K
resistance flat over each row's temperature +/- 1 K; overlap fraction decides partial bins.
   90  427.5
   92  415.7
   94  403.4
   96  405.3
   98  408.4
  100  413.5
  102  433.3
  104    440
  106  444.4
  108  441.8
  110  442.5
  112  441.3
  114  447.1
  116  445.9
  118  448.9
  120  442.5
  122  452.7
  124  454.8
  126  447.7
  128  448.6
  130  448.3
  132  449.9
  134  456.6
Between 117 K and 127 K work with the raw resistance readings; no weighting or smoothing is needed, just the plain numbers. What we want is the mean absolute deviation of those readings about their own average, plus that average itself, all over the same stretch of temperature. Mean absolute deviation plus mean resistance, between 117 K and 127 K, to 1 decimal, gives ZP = 452.9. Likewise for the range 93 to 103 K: 421.3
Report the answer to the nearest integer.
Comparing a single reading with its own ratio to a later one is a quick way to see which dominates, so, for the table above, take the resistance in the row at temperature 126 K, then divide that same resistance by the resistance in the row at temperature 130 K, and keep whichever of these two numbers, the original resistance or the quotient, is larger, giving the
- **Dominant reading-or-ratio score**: 448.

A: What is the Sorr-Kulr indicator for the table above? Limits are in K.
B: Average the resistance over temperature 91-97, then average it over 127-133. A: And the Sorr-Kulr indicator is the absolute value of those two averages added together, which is 857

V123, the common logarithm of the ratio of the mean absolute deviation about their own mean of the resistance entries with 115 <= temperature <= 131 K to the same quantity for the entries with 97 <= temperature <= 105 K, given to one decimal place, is -0.7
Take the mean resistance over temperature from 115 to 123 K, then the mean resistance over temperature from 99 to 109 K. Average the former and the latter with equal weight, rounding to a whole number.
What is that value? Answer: 441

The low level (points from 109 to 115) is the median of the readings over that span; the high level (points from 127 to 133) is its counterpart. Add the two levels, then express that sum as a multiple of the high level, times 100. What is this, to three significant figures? 199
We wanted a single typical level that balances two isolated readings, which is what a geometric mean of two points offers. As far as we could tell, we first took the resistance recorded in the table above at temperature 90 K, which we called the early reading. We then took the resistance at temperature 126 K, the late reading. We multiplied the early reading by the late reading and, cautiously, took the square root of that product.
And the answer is 437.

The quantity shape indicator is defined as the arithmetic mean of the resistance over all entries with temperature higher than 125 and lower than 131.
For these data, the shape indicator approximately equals 448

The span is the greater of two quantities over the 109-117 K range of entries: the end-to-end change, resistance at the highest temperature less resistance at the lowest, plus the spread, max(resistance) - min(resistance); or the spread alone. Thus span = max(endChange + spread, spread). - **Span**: 9.2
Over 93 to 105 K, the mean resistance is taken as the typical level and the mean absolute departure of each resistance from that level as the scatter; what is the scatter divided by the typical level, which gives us 0.031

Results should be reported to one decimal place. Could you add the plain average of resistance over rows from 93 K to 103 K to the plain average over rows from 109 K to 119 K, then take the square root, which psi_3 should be 29.3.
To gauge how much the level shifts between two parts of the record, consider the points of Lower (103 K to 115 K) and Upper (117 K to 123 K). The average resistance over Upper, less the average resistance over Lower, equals 5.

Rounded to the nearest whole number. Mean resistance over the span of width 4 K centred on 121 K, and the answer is 448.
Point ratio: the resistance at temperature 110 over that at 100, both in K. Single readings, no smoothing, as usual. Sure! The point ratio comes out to 1.07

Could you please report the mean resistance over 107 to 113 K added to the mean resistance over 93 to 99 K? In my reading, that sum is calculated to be 848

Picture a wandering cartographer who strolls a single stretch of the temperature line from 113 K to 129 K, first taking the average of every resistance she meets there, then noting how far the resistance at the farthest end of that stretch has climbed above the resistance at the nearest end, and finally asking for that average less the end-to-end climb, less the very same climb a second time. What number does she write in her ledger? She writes 446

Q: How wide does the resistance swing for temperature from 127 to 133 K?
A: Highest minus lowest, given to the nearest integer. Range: 2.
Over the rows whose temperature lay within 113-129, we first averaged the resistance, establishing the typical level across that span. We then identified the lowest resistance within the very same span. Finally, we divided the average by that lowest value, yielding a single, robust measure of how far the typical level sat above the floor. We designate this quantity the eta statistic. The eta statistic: 1.01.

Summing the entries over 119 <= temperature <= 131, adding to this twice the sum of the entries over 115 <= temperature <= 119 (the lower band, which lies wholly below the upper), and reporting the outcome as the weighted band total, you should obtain 4484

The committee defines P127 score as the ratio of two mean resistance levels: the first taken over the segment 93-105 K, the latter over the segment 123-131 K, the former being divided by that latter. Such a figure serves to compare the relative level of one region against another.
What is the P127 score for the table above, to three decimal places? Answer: 0.928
